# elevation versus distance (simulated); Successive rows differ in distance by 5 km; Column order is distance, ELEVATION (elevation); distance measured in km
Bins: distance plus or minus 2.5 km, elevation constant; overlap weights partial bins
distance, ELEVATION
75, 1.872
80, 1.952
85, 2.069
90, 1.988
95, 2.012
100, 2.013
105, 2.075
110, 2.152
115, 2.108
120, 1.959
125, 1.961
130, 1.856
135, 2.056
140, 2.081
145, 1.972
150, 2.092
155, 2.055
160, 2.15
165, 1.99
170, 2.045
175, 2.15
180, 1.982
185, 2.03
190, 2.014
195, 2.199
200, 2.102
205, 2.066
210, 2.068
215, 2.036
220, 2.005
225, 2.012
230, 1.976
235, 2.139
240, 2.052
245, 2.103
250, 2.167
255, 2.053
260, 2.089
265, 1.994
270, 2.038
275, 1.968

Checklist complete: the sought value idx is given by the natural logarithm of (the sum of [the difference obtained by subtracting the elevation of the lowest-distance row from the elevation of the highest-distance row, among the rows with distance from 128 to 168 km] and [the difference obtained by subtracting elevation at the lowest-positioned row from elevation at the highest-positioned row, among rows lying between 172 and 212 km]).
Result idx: -3.0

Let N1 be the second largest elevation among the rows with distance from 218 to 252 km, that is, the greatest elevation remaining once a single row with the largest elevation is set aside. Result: 2.139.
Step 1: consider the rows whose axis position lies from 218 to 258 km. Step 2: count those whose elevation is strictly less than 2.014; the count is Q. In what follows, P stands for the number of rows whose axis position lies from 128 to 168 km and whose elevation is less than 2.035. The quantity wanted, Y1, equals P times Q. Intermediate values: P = 3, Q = 3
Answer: 9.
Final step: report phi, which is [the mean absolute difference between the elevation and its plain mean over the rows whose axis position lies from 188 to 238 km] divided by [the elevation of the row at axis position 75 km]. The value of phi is 0.028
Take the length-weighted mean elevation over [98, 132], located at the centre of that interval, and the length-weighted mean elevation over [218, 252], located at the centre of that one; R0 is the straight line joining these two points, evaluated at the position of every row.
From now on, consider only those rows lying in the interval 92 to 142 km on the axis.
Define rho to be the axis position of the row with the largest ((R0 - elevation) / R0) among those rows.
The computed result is 130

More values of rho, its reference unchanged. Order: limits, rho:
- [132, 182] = 180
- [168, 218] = 180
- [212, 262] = 230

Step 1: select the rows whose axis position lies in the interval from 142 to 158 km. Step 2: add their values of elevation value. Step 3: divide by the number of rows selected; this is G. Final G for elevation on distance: 2.04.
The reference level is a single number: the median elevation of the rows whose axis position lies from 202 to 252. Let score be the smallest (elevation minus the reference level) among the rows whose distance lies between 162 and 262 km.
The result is -0.083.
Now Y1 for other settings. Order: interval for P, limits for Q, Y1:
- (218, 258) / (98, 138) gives 12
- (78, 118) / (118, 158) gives 16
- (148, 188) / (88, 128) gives 15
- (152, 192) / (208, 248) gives 12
